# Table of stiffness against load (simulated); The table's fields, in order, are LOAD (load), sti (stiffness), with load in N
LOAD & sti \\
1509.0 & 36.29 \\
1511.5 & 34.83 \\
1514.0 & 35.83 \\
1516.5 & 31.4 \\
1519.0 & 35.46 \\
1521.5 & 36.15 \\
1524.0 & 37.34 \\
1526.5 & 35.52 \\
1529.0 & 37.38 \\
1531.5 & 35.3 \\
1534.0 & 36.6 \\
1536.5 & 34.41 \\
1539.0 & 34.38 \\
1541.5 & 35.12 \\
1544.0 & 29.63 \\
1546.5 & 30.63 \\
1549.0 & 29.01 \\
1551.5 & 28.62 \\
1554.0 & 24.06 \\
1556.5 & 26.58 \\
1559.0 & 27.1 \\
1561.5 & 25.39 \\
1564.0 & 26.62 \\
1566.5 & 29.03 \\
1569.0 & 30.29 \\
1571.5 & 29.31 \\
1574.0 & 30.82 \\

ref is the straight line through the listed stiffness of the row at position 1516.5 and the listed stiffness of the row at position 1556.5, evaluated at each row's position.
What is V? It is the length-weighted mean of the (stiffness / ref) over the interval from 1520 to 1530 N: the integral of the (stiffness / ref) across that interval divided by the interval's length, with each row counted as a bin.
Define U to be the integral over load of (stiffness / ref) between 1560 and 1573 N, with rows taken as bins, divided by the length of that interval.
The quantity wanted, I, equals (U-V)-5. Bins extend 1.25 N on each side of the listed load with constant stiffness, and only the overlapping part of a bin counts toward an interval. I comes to -5.1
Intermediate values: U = 1.11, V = 1.20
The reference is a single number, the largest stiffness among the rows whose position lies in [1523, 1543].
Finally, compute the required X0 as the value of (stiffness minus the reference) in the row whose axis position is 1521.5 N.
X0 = -1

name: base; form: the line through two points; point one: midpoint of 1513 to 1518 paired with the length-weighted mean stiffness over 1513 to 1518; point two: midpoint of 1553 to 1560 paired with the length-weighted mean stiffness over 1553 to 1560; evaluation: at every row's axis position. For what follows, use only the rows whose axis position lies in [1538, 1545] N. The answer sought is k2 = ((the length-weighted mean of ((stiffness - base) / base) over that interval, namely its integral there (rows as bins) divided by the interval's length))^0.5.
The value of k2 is 0.39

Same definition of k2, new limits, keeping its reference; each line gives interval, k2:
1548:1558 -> 0.13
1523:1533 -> 0.40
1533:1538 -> 0.43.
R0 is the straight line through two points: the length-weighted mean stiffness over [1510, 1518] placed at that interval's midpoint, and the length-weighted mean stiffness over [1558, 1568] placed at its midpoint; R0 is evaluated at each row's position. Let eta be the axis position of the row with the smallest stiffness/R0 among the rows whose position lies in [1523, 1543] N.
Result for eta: 1526.5 N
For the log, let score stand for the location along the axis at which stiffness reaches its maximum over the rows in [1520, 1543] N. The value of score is 1529.0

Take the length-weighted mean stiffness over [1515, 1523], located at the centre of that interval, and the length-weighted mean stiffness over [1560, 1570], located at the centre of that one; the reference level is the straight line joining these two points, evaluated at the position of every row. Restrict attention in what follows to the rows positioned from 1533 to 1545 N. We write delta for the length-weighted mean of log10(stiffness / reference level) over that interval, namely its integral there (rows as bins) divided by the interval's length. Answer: 0.03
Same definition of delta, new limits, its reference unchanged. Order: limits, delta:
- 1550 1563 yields -0.04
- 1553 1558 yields -0.06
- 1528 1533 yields 0.04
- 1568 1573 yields 0.04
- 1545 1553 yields -0.01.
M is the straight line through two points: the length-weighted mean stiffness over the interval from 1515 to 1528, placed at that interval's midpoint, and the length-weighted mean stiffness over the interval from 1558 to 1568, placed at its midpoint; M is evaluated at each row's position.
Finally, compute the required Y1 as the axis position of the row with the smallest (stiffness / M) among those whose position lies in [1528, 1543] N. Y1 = 1531.5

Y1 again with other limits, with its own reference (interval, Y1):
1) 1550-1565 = 1554.0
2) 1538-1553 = 1544.0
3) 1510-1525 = 1516.5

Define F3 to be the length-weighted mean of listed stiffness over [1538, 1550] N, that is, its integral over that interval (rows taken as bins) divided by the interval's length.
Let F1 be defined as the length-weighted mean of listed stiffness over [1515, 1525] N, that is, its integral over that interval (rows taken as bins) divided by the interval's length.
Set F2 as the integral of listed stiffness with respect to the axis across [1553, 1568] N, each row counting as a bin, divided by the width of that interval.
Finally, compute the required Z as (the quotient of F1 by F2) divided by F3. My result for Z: 0.0415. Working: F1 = 35.0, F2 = 27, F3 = 31.8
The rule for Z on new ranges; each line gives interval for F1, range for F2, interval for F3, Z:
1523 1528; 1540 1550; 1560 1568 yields 0.0430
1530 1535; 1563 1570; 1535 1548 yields 0.0382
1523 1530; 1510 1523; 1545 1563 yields 0.0385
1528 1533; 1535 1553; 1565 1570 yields 0.0389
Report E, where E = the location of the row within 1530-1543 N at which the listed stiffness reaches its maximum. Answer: 1534.0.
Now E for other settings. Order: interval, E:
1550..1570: 1569.0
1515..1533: 1529.0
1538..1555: 1541.5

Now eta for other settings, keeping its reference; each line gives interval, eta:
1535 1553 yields 1544.0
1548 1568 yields 1554.0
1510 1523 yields 1516.5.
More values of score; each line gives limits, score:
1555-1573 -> 1569.0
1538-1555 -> 1541.5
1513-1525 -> 1524.0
